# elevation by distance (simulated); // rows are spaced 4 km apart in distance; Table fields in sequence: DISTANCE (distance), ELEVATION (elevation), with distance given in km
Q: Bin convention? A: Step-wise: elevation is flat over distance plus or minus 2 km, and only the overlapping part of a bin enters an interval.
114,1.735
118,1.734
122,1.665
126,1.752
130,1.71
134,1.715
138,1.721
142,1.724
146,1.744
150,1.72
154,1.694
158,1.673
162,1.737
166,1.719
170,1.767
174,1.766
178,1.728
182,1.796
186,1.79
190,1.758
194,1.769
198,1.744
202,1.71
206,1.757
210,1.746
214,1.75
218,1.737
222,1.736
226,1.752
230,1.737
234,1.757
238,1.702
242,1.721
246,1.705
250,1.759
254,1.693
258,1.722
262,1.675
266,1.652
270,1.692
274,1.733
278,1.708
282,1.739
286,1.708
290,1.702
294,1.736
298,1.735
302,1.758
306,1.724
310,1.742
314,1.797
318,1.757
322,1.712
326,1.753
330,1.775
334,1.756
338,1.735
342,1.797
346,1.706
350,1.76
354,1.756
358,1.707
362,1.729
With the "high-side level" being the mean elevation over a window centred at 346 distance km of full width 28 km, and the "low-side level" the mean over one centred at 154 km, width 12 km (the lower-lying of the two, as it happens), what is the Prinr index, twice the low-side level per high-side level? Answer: 1.94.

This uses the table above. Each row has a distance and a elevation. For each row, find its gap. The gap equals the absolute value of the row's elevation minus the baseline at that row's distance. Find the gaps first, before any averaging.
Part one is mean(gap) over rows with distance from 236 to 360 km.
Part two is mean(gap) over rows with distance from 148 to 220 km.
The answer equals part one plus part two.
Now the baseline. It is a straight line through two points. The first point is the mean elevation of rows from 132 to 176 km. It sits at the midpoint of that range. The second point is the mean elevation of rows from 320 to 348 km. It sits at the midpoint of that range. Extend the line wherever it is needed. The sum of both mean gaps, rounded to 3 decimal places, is 0.053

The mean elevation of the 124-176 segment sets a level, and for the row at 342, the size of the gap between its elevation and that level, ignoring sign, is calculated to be 0.071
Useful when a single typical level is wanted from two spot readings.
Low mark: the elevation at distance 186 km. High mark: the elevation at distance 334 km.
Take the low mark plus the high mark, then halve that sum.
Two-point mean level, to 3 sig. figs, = 1.77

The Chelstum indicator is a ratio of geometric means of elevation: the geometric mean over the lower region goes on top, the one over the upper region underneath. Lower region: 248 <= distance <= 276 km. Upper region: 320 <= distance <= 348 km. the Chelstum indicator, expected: 0.97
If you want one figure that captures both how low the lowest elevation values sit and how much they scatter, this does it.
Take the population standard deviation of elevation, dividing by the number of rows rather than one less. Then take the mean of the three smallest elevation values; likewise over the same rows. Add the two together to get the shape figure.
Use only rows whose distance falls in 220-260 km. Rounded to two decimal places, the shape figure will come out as 1.72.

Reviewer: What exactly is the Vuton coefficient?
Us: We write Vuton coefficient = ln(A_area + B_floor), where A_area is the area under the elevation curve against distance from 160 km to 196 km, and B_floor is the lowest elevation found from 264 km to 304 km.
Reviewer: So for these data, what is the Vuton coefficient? 4.2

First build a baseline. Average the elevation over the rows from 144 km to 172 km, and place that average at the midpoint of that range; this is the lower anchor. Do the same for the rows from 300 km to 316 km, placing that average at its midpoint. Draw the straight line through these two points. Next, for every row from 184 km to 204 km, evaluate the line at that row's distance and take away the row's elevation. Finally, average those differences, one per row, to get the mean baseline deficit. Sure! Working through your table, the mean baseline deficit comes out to -0.02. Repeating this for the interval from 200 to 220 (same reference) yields -0.01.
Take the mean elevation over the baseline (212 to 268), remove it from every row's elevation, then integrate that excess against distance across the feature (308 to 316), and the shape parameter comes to 0.39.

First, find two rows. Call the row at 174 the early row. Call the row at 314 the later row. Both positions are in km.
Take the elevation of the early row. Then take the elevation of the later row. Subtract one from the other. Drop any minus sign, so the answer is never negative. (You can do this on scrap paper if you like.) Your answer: 0.031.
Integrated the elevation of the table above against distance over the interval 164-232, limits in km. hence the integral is 119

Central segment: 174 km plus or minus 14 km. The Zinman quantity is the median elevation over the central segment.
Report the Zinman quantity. 1.77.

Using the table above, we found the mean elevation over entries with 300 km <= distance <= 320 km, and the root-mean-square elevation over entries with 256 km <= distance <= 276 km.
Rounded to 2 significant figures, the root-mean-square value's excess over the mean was -0.061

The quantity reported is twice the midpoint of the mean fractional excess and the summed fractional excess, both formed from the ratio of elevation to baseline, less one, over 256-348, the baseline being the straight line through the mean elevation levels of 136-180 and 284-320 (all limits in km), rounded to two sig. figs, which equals -0.12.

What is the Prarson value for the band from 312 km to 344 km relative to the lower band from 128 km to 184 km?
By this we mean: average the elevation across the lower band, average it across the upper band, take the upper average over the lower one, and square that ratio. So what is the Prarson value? 1.04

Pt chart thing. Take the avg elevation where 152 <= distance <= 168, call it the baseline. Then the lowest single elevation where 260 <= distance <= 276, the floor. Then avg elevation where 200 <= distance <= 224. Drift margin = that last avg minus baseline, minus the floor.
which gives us -1.62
